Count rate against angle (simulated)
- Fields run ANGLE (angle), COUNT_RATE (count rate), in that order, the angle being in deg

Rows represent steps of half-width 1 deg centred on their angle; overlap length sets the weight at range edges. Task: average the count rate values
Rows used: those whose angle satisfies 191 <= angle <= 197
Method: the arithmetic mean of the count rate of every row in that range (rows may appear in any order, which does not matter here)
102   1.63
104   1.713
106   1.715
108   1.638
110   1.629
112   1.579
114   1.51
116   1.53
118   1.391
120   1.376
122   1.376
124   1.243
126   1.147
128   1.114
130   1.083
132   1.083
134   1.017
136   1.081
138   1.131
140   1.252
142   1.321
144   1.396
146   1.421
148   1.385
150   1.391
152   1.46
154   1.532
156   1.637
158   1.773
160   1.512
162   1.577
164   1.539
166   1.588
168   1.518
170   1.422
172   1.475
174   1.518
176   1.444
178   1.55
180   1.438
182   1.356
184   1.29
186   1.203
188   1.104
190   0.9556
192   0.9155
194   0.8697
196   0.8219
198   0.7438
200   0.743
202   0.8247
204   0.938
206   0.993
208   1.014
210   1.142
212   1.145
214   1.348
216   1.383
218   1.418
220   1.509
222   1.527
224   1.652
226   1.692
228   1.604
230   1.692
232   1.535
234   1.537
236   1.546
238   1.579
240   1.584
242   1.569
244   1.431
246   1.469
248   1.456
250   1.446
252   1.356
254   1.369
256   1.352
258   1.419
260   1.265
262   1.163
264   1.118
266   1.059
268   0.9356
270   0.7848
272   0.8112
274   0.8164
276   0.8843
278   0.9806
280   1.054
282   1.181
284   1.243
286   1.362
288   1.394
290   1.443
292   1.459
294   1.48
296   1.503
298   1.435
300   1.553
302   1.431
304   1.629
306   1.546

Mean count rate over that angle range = 0.87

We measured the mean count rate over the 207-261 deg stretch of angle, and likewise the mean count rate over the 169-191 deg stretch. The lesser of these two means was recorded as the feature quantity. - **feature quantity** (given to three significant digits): 1.34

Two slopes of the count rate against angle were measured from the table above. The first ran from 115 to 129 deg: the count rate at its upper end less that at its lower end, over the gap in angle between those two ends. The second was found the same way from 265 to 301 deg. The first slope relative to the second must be -2.4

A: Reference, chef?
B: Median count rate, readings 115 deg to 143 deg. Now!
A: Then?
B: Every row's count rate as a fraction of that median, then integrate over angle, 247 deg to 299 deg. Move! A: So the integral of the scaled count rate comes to 53.2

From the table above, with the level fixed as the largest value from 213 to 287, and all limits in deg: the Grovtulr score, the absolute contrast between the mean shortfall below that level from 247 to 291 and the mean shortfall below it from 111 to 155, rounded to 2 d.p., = 0.13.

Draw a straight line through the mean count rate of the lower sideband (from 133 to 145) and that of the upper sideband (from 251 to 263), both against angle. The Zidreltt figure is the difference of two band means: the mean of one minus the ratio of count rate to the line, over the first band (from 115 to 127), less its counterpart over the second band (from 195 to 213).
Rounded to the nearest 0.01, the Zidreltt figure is -0.40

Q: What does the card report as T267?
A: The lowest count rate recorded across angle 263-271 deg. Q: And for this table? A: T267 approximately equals 0.7848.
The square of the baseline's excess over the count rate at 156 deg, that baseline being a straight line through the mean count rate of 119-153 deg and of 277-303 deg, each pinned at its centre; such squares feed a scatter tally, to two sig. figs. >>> 0.14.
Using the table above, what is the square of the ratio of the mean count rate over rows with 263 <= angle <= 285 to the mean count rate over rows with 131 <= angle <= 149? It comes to 0.6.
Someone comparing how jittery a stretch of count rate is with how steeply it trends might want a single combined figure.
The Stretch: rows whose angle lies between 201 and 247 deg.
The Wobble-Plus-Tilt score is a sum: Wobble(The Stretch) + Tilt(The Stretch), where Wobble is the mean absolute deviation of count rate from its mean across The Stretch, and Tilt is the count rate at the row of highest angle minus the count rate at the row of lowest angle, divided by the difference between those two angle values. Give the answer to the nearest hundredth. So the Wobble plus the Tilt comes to 0.22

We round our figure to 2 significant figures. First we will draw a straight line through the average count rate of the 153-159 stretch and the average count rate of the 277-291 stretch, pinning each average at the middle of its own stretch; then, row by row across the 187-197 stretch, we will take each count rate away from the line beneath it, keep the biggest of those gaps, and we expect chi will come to 0.70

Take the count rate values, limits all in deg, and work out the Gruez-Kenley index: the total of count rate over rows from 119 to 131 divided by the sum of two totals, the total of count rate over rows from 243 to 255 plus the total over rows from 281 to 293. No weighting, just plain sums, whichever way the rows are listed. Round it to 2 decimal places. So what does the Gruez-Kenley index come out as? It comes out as 0.44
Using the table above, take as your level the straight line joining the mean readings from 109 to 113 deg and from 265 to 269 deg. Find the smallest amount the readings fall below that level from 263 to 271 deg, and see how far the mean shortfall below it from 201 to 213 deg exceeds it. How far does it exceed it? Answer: 0.33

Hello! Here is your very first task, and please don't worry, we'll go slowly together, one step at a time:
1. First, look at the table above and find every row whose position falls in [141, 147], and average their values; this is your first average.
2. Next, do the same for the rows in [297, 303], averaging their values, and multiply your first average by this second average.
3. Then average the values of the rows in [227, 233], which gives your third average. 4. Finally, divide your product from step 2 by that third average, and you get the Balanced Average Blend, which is 1.3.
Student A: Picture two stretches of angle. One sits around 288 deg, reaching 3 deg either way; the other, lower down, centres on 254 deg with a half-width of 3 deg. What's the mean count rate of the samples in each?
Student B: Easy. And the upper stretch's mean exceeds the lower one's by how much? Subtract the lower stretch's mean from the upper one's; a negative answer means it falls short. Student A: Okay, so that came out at 0.0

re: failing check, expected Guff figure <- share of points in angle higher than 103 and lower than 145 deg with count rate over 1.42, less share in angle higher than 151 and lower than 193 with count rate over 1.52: 0.0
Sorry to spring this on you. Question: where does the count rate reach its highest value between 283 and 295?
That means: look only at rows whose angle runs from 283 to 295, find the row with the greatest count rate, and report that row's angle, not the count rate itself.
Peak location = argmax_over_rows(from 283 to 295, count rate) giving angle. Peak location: 294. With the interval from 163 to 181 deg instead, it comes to 166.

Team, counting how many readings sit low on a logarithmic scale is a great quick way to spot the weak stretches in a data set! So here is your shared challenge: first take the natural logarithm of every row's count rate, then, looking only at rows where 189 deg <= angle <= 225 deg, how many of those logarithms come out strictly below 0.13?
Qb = 10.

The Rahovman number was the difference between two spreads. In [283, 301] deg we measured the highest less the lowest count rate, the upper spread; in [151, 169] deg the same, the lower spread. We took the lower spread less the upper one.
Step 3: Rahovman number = 0.00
